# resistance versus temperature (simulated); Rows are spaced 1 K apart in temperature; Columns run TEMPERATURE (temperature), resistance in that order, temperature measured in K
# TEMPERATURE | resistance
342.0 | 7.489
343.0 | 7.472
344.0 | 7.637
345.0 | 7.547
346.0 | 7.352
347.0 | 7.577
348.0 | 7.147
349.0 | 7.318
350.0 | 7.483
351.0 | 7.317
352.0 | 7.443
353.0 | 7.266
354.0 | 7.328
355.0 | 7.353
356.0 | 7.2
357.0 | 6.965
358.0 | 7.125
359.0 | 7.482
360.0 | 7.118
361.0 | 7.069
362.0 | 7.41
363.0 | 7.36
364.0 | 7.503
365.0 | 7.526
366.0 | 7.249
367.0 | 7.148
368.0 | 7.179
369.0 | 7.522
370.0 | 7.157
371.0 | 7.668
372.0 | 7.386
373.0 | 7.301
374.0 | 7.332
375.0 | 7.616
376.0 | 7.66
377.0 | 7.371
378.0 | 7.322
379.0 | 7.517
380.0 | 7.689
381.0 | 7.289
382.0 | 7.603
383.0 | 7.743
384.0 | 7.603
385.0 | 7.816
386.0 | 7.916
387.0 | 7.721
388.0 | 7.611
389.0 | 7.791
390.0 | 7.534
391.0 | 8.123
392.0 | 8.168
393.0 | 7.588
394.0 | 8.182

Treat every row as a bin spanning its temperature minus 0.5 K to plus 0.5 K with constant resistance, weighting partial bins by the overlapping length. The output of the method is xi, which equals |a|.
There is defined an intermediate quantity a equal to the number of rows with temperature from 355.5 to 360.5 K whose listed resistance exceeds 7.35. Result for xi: 1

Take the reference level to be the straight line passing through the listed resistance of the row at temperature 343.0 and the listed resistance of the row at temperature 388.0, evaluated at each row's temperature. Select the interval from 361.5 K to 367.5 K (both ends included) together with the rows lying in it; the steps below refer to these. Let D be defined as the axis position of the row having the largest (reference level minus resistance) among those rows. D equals 367.0 K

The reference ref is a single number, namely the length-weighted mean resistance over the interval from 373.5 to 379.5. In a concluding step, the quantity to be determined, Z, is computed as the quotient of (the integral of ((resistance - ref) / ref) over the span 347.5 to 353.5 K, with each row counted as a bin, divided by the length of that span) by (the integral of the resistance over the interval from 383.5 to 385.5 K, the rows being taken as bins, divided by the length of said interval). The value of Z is -0.002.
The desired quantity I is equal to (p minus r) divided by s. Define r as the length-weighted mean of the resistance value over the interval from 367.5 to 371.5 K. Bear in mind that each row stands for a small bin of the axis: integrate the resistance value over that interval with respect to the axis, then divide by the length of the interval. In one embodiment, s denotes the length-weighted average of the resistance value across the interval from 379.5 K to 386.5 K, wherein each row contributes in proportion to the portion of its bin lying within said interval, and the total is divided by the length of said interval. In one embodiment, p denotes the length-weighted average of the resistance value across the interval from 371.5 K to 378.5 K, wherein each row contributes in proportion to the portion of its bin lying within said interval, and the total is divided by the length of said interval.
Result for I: 0.006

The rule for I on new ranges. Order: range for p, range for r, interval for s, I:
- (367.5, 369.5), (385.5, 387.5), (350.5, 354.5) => -0.064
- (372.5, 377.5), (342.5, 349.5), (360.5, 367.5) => 0.003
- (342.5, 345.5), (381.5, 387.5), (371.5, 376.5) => -0.024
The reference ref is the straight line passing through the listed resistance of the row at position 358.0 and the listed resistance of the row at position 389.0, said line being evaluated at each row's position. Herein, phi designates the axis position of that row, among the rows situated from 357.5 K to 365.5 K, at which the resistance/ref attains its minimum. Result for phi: 361.0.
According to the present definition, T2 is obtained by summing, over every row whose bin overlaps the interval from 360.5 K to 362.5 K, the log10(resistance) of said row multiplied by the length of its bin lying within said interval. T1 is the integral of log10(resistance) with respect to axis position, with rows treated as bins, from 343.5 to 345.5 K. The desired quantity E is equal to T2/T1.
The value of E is 0.976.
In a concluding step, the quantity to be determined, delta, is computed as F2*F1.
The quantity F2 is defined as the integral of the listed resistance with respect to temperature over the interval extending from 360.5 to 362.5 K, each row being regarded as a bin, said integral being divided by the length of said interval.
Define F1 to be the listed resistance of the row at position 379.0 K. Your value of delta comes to 54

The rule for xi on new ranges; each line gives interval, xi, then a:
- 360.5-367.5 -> 4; 4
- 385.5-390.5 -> 5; 5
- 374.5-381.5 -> 5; 5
